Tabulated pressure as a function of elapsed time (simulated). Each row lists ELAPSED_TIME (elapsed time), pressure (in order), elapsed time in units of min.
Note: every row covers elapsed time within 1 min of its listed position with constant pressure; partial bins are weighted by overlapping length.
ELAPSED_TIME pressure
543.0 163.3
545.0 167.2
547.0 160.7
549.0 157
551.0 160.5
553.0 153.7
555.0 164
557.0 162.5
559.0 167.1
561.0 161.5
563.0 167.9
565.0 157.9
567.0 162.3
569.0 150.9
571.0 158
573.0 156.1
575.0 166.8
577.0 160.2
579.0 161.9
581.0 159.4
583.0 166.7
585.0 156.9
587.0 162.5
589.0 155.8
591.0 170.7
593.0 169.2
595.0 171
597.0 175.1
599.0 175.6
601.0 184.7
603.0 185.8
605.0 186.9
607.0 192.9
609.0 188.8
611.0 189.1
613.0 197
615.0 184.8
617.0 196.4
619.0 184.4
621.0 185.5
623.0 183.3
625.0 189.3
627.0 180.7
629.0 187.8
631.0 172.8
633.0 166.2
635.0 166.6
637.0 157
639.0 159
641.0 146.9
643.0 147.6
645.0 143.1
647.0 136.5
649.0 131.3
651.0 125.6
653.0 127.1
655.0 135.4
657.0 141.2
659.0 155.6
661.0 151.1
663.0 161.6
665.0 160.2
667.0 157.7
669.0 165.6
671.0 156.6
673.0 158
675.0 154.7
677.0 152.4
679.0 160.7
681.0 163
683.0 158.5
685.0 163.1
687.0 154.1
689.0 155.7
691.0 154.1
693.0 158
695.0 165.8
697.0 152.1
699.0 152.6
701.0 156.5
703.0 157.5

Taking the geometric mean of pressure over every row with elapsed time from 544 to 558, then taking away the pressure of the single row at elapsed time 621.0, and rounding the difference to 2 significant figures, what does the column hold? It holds -25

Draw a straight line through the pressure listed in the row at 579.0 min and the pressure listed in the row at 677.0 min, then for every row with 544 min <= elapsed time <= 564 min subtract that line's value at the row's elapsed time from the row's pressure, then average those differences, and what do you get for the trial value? -2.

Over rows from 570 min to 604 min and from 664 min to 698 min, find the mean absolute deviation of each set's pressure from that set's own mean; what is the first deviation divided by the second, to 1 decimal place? 2.2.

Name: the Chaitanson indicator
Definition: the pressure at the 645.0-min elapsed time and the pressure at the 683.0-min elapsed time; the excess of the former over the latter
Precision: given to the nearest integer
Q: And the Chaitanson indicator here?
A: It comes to -15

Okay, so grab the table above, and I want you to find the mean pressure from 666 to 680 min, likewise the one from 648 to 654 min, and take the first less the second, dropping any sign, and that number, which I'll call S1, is 30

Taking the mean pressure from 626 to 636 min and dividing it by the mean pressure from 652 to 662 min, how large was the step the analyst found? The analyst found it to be 1.23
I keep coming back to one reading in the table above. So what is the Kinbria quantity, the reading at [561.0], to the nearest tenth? 161.5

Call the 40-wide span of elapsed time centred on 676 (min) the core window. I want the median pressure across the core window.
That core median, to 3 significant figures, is 158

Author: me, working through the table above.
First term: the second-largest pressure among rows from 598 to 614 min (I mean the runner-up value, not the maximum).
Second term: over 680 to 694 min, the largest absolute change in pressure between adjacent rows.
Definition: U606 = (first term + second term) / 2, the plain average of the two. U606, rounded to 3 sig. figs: 101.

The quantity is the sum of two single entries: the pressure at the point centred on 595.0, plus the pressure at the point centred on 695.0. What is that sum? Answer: 337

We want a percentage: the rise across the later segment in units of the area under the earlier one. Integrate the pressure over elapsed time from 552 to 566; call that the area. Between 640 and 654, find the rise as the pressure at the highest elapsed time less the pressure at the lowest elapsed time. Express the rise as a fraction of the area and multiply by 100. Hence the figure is -0.9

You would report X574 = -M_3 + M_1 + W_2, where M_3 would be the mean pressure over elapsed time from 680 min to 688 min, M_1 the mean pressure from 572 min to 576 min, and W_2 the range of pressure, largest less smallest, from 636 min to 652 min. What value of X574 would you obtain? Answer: 35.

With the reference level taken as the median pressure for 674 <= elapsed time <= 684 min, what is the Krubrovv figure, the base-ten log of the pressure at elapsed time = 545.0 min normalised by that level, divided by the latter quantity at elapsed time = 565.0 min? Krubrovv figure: -14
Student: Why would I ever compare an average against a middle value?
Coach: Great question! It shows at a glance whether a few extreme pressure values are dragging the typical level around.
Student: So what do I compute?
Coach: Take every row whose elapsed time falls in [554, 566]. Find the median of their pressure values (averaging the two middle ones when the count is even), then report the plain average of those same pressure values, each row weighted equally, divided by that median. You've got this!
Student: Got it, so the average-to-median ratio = 1.00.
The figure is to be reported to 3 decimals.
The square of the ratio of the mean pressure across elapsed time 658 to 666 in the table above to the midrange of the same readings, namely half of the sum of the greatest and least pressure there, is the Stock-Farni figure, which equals 1.010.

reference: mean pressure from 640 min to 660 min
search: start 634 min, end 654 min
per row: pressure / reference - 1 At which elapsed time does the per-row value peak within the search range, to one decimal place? 635.0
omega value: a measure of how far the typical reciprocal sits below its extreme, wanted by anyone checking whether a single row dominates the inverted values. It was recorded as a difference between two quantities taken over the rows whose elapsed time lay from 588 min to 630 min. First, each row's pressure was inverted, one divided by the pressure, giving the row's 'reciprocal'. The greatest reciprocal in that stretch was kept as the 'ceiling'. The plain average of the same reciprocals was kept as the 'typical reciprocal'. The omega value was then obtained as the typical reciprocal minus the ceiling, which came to -0.0009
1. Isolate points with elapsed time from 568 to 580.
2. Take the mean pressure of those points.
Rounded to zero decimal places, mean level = 159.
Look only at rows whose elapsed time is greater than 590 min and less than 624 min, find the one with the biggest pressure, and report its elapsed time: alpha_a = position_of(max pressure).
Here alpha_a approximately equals 613.0 min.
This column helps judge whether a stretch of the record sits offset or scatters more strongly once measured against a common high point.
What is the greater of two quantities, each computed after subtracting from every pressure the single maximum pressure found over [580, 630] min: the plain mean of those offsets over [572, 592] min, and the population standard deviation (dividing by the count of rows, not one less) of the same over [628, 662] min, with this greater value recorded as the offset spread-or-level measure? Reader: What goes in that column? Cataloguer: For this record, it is 16.5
